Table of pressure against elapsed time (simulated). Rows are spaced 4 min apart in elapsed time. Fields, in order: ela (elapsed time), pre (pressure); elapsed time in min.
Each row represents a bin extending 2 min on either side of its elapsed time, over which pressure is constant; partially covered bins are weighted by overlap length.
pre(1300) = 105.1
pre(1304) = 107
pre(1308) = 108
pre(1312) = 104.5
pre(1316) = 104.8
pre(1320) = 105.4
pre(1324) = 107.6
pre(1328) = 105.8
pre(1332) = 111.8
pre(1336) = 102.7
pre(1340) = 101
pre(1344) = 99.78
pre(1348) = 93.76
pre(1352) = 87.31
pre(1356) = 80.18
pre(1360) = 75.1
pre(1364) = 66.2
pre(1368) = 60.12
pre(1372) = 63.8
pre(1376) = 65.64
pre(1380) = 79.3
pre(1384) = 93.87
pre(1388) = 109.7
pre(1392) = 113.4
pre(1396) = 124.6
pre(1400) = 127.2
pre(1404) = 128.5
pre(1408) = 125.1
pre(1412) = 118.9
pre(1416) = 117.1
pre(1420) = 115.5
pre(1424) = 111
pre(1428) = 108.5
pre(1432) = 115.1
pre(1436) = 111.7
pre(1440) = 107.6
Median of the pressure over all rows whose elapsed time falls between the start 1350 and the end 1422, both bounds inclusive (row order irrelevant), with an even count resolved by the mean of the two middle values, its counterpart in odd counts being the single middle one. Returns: 102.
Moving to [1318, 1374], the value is 97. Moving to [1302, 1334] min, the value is 106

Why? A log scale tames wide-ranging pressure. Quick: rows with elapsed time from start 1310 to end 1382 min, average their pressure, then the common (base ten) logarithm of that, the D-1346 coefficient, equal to 1.95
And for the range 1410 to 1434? 2.06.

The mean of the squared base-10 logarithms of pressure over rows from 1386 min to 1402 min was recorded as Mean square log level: 4.30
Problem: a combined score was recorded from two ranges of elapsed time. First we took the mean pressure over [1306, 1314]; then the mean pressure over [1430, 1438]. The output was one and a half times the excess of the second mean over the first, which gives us 10.7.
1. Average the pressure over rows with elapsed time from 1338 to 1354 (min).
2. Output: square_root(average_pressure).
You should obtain 9.8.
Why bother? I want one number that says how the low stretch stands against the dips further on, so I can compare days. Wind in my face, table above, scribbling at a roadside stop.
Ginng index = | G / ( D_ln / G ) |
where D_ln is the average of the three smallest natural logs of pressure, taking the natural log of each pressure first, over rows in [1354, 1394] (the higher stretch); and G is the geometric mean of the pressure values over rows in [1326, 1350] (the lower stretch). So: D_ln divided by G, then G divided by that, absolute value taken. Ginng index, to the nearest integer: 2526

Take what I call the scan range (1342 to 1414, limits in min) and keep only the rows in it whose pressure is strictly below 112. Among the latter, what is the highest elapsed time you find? 1388 min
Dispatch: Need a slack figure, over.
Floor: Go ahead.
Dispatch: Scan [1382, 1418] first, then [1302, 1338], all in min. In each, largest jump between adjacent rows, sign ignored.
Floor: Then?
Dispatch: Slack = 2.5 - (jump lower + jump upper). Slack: -22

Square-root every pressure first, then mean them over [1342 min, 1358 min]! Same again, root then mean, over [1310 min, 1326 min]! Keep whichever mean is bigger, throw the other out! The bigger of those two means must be 10.3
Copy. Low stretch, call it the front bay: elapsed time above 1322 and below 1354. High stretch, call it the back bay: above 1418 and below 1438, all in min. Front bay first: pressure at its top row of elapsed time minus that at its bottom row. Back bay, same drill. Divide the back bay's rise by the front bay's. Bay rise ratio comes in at 0.2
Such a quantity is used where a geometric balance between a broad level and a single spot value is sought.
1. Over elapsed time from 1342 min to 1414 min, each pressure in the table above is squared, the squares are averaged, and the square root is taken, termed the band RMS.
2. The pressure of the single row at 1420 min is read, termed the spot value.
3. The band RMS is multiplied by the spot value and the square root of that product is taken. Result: 106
